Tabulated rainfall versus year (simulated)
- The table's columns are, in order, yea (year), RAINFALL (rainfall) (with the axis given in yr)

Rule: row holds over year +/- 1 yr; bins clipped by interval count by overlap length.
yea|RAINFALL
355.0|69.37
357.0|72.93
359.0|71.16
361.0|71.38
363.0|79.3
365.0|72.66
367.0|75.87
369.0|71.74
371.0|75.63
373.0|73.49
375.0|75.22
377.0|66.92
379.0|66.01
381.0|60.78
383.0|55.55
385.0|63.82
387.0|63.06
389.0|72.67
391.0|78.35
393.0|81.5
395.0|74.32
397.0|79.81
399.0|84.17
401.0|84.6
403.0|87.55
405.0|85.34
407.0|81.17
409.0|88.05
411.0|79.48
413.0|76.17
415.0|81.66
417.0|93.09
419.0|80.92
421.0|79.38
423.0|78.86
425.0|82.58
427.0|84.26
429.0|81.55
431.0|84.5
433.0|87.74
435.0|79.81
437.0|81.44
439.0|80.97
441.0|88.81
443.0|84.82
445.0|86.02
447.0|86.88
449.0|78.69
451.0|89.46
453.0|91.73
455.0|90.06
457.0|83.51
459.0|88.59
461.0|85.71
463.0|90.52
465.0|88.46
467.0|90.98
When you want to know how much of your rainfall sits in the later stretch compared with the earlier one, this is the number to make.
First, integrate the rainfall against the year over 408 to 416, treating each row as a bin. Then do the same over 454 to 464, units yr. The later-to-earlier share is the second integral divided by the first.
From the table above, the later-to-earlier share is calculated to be 1.3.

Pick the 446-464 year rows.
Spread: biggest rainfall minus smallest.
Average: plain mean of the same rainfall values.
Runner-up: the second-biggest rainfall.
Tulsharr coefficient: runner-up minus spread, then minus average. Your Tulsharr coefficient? -10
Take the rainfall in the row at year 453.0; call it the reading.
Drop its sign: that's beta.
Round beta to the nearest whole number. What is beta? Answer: 92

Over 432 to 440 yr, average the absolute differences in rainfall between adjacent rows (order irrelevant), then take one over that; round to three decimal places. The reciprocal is 0.299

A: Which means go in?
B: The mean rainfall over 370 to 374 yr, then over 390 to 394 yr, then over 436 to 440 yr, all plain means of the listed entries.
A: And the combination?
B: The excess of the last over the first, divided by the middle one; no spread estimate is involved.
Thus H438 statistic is 0.08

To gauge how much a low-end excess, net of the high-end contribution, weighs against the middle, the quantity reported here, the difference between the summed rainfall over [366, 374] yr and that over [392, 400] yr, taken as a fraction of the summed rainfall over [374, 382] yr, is -0.086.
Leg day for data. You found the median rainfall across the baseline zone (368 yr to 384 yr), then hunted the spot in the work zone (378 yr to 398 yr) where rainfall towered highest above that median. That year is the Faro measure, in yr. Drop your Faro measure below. 393.0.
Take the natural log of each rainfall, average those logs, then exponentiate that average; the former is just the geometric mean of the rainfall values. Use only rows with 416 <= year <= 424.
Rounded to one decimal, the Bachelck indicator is 82.9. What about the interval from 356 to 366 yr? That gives 73.4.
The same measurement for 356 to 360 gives 72.0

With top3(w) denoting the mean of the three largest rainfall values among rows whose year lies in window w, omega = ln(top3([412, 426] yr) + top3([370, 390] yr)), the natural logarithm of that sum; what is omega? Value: 5.08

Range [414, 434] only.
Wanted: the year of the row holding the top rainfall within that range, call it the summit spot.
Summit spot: 417.0 yr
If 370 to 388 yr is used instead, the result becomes 371.0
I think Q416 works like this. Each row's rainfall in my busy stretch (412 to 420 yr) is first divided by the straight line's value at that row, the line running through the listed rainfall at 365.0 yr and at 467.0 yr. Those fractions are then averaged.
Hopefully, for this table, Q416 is 1.01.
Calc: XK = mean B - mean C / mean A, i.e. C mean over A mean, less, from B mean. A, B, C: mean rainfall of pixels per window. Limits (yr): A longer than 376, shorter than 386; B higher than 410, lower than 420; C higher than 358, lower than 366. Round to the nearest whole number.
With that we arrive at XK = 81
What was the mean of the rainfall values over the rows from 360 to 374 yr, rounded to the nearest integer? 74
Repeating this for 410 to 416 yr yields 79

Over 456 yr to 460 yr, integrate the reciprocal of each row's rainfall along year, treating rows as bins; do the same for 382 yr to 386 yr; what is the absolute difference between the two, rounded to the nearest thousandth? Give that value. 0.021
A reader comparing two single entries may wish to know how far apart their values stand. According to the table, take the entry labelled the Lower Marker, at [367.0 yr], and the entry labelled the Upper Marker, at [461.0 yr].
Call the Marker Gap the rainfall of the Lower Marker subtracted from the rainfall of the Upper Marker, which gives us 9.8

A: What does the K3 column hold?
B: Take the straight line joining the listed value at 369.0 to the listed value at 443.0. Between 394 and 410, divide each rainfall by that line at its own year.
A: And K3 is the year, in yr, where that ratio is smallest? 395.0 yr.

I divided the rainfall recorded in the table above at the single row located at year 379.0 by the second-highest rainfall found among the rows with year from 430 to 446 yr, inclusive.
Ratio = 0.75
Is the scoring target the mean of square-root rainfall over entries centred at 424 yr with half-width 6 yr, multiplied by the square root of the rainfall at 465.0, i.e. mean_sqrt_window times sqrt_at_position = 84.8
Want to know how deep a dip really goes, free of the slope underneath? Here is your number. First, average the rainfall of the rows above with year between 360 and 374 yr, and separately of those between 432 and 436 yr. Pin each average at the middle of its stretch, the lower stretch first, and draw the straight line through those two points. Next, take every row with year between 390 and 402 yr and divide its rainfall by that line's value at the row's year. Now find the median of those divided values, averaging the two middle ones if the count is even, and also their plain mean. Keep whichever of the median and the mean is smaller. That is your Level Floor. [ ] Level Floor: 1.03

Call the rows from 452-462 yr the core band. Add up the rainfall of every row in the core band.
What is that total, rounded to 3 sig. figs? 440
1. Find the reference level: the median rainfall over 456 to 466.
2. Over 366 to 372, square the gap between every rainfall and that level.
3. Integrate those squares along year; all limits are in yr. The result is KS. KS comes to 1205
